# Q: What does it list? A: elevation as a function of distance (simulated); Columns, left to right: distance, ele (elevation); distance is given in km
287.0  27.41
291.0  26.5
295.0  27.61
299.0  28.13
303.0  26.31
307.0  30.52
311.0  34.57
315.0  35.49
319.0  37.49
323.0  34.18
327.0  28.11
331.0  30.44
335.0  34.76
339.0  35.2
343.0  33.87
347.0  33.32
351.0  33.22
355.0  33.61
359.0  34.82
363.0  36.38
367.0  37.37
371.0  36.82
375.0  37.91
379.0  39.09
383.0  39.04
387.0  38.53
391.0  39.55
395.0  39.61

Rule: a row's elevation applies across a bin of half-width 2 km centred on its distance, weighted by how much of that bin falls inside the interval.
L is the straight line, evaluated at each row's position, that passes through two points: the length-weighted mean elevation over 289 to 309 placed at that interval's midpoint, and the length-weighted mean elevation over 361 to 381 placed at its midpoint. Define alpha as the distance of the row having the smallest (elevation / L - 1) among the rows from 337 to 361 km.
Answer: 355.0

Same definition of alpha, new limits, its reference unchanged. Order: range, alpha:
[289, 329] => 327.0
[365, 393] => 387.0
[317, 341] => 327.0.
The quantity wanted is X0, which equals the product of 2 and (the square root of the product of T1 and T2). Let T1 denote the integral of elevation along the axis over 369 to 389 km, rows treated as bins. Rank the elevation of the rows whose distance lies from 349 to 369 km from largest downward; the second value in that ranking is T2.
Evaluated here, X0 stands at 334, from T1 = 766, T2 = 36.38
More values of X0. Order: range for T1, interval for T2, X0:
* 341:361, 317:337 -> 306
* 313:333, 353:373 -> 312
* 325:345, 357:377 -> 312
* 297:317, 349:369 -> 300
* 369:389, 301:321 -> 330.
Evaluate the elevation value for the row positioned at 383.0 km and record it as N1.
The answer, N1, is 39.04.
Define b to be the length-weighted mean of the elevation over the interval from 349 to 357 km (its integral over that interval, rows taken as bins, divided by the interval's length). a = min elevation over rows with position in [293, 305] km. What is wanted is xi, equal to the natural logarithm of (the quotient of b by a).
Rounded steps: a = 26.31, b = 33.4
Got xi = 0.24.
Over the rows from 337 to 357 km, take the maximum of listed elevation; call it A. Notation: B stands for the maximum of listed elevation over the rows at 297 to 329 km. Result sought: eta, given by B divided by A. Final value 1.07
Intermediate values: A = 35.2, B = 37.49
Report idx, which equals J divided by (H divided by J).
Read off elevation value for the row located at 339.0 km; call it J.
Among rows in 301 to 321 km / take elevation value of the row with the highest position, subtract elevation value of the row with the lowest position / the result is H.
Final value 111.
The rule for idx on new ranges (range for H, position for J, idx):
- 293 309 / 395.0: 539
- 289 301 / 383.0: 935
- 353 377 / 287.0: 175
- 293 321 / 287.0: 76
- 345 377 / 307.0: 203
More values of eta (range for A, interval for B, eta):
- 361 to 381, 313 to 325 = 0.96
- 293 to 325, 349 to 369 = 1.00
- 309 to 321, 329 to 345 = 0.94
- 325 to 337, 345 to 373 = 1.08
